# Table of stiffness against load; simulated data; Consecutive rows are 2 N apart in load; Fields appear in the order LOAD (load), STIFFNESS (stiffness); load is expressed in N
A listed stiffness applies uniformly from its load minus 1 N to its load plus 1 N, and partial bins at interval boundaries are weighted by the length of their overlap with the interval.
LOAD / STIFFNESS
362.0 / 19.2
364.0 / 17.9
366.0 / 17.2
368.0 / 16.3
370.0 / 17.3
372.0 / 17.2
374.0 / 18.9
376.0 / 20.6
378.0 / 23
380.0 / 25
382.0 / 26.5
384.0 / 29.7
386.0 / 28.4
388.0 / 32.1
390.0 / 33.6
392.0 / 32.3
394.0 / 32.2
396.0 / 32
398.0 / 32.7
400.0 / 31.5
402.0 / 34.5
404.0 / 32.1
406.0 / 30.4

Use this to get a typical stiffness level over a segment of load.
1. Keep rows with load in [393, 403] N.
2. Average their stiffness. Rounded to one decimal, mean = 32.6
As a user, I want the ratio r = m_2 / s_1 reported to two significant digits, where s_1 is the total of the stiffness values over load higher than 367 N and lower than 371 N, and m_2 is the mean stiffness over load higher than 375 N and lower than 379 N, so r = 0.65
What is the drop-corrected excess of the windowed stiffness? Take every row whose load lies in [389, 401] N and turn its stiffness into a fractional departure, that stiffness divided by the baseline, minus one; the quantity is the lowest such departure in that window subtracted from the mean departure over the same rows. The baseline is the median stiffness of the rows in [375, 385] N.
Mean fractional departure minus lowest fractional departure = 0.035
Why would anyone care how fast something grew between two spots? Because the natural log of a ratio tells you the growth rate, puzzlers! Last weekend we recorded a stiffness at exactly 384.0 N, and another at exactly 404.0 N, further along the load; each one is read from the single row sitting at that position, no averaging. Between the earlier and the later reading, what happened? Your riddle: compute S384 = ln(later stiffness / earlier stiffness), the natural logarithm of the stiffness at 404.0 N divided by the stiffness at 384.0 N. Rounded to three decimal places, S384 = 0.078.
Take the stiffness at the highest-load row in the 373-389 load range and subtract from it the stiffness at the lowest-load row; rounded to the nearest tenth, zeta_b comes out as 13.2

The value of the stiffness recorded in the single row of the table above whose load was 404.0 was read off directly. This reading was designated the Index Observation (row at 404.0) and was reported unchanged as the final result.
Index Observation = 32.1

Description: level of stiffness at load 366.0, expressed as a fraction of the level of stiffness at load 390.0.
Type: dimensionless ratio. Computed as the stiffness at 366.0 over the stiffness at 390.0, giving 0.51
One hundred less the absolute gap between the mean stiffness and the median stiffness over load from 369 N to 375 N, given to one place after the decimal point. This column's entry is 99.5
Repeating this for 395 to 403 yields 99.7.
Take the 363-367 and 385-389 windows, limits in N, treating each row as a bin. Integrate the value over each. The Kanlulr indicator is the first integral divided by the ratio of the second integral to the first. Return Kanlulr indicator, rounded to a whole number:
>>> 41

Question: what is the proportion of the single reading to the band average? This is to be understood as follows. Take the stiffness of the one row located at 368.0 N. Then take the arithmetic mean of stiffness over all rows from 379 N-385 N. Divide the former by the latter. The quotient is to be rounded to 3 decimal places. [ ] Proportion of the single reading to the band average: 0.602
